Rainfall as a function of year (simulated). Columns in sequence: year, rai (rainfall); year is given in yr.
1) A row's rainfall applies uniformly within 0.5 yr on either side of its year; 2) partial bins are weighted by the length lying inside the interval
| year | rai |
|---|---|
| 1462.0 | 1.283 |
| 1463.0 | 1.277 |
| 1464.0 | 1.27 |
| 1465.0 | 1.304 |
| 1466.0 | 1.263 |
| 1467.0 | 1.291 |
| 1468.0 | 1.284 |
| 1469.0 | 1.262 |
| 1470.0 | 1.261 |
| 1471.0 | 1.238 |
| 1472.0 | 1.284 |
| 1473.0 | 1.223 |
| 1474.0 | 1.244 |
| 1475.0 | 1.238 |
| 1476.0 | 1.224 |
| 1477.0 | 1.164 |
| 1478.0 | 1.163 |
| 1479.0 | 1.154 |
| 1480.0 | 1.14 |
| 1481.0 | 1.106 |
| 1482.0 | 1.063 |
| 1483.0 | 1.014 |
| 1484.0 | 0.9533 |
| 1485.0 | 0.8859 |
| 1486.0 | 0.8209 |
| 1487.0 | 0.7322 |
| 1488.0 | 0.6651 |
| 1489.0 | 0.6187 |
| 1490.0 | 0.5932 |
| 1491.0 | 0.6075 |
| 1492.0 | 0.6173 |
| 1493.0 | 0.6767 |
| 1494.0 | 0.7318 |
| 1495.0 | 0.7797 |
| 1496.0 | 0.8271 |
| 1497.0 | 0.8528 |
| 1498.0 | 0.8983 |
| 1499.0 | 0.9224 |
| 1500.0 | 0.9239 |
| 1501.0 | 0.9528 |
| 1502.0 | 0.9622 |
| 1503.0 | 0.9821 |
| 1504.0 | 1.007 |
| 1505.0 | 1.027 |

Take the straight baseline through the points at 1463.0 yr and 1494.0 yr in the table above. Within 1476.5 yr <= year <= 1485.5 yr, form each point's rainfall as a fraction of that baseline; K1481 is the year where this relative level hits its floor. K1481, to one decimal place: 1485.0 yr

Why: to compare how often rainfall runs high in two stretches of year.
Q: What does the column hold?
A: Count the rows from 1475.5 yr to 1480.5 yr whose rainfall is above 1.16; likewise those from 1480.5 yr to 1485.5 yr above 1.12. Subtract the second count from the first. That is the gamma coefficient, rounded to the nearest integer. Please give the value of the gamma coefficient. 3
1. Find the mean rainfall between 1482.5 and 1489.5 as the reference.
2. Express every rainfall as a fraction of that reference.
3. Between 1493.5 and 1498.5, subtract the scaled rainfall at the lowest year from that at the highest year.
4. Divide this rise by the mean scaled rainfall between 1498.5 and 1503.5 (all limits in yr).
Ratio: 0.18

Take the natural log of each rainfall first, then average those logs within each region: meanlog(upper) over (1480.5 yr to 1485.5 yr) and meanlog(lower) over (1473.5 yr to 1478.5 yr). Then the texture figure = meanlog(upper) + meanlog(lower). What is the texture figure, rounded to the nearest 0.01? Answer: 0.19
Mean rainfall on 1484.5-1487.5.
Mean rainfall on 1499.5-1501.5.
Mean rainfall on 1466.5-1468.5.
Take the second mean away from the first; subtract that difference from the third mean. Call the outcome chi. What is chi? 1.4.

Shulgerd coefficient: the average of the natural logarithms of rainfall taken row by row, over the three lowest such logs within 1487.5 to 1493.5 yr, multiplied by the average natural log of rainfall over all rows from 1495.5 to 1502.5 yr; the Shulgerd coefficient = 0.050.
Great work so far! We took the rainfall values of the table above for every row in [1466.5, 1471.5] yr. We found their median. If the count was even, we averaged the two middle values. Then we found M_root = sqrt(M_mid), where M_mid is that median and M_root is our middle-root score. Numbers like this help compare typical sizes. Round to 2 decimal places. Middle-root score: 1.12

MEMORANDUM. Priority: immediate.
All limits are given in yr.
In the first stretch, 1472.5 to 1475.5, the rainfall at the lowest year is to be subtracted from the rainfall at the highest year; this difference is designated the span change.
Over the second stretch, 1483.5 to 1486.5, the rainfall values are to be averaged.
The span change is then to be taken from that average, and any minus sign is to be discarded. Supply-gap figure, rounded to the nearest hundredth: 0.87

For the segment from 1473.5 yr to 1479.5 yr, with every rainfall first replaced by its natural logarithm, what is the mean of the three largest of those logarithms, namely 0.21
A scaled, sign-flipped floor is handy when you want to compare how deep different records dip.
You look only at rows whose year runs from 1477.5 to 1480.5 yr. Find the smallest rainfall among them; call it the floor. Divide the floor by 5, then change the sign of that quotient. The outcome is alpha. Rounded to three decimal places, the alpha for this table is -0.228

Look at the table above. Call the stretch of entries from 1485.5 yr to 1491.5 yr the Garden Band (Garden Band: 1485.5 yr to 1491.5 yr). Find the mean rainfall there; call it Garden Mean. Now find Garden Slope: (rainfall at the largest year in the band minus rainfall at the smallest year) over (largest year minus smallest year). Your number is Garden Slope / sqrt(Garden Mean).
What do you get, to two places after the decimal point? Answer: -0.05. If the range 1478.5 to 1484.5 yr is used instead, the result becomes -0.04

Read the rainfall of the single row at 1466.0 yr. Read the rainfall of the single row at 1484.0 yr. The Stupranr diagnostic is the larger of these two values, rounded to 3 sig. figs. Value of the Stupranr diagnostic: 1.26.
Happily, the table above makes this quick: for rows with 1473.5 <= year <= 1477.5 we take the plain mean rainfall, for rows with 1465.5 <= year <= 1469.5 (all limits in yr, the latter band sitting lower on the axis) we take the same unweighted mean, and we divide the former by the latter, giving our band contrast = 1.0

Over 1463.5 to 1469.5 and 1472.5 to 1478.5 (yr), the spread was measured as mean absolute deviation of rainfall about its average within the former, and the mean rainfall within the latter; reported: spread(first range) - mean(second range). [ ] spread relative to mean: -1.2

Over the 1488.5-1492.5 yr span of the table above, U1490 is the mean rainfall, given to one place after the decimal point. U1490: 0.6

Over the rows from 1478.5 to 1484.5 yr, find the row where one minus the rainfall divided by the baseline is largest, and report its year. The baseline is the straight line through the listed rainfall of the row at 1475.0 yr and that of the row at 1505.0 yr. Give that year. 1484.0 yr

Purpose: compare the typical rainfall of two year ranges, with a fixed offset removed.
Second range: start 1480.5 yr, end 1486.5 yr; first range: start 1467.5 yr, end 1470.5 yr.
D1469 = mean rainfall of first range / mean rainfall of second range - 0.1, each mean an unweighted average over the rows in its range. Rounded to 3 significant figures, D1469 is 1.20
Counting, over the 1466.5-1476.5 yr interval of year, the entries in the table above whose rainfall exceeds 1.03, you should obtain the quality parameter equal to 10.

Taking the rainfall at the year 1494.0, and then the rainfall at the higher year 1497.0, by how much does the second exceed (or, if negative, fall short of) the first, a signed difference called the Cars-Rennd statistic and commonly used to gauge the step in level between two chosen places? 0.1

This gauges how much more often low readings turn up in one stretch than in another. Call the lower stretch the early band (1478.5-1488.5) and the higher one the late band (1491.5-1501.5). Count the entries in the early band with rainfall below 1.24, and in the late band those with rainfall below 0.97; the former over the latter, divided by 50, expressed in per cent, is 2.0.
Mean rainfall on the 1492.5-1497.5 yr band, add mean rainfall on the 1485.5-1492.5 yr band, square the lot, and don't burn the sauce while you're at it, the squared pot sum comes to 2.1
